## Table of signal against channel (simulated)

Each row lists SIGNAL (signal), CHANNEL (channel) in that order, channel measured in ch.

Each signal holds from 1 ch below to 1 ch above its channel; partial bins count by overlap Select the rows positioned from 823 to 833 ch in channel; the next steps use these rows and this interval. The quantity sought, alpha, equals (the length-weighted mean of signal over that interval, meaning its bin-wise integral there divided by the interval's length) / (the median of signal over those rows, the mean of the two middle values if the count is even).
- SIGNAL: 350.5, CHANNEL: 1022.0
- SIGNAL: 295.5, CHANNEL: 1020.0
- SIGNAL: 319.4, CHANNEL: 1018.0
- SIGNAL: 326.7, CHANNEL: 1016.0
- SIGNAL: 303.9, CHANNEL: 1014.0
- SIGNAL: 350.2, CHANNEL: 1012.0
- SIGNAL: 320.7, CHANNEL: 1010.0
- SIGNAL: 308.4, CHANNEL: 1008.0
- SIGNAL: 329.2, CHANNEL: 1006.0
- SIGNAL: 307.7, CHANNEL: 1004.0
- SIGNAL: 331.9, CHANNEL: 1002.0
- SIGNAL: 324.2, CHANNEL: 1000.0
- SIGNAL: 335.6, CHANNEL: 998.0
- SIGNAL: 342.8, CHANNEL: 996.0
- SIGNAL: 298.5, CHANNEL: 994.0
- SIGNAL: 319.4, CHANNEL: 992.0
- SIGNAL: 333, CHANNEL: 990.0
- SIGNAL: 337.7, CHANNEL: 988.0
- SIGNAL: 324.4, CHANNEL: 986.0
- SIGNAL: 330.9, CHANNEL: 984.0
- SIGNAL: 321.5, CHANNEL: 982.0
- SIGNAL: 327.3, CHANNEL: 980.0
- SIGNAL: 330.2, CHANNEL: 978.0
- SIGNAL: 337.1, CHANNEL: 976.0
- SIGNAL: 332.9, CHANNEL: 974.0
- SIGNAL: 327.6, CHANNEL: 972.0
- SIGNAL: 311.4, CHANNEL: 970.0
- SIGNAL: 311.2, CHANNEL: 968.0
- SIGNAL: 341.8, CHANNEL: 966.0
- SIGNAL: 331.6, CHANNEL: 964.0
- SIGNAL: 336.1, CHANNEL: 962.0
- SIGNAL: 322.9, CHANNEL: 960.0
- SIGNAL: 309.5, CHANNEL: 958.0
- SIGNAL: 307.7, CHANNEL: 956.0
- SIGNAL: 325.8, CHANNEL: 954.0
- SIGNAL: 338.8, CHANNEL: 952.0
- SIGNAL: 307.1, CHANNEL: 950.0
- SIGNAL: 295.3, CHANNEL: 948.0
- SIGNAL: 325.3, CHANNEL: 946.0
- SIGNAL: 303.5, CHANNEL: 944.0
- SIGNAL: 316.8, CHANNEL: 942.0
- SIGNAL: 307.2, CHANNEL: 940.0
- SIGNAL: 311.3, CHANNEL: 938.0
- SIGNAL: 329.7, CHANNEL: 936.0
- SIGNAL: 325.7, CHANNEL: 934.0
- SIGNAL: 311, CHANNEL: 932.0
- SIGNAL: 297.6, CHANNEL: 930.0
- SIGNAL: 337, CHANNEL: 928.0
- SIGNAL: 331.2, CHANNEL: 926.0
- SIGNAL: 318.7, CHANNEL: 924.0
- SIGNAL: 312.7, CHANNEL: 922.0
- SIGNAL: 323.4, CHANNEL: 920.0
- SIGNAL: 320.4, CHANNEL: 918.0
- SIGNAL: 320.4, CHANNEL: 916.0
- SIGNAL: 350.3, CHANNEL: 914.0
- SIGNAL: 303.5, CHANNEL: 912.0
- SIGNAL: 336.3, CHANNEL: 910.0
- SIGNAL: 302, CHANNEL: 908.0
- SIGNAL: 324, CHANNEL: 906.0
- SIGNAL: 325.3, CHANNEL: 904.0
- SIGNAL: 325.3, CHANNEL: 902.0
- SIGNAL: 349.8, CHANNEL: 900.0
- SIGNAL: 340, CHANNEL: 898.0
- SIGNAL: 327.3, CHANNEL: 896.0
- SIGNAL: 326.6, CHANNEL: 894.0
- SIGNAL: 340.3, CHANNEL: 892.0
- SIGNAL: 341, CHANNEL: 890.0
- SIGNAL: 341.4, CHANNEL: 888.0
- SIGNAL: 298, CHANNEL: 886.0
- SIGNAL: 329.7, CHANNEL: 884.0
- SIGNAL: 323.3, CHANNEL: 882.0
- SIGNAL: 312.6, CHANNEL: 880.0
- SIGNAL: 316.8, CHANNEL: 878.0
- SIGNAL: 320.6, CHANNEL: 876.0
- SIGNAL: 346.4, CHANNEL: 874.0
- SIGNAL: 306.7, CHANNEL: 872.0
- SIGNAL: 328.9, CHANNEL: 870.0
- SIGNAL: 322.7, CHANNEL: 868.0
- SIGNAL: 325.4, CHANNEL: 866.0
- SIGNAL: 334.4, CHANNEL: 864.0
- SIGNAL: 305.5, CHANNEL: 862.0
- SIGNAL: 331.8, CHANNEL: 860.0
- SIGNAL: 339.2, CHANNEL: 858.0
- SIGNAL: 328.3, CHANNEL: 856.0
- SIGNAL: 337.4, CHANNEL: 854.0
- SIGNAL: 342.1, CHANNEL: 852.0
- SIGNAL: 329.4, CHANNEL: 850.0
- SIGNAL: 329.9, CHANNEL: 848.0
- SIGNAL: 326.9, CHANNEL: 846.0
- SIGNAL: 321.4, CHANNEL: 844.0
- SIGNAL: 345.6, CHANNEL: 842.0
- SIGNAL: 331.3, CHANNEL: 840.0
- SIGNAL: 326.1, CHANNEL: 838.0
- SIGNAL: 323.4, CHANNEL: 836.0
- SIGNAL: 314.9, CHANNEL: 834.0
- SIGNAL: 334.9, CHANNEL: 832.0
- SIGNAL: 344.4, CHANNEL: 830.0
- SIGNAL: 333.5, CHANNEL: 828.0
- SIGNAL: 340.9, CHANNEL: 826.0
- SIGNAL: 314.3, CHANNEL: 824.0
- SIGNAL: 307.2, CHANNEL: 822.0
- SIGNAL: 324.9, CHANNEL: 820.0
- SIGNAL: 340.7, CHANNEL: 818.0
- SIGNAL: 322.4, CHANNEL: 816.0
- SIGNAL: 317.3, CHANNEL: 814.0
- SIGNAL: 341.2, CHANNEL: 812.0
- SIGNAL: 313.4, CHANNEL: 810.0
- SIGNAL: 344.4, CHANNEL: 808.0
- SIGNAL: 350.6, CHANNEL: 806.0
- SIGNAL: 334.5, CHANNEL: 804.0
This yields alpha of 1.00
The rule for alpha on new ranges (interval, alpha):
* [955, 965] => 1.00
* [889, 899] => 0.99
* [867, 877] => 1.01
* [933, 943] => 1.00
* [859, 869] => 1.00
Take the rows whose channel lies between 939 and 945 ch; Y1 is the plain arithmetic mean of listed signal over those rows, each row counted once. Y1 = 309.2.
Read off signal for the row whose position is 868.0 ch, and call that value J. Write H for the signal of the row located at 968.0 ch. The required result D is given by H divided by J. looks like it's 0.96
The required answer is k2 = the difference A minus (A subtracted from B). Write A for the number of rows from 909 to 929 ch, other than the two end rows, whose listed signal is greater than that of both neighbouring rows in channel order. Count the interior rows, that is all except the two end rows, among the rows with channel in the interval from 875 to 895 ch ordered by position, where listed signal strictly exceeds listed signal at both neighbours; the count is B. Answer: 2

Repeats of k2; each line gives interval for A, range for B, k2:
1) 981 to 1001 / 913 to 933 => 4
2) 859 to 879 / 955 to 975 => 4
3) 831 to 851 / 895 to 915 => 2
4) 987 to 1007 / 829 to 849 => 3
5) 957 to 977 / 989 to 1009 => 1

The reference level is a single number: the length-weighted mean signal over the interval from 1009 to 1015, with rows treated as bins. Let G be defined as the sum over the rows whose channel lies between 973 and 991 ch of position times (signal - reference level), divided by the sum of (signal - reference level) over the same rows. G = 981.8 ch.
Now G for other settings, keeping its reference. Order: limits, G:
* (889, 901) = 895.6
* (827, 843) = 835.0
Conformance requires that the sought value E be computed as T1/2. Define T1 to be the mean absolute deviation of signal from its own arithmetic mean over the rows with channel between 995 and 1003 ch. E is 2.8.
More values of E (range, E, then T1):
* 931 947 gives 4.0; 8.1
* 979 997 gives 4.5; 9.1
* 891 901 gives 3.9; 7.9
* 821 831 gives 6.9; 13.8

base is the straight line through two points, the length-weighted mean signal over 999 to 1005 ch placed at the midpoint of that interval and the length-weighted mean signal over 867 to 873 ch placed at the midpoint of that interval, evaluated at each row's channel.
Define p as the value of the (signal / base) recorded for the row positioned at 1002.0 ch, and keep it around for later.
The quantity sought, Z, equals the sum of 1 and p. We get 2.03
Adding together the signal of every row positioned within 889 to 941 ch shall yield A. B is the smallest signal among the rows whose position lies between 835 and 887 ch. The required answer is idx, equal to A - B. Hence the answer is 8140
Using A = 8438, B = 298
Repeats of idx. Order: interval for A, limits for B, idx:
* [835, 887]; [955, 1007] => 8185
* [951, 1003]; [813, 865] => 8186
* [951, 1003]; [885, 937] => 8194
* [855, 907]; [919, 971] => 8216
